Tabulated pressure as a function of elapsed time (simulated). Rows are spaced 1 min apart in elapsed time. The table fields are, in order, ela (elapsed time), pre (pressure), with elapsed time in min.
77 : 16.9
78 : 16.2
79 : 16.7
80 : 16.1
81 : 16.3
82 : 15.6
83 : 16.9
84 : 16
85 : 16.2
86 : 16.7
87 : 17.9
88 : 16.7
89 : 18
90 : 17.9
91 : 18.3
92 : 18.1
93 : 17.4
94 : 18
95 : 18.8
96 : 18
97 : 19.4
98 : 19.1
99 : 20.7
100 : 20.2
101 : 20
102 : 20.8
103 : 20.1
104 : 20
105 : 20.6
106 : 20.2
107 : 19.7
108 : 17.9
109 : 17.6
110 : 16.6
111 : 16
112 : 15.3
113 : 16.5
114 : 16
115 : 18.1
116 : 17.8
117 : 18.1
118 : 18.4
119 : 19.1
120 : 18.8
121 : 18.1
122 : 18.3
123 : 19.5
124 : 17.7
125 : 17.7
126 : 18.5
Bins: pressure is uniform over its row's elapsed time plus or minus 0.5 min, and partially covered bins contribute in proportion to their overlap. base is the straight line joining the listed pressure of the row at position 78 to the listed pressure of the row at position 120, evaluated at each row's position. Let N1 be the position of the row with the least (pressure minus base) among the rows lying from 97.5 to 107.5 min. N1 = 98 min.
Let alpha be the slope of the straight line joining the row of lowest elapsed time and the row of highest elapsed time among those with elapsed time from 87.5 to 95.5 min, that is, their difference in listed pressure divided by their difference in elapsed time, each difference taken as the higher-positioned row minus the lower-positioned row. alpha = 0.3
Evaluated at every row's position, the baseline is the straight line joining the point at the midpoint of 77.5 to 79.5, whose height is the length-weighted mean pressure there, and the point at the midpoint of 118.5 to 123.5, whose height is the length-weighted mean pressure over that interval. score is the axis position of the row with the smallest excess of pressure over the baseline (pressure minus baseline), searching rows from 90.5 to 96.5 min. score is 93 min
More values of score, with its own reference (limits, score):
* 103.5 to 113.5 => 112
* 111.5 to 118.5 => 112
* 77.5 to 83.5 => 82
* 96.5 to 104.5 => 98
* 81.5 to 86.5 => 82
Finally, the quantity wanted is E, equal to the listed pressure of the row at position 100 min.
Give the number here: 20.2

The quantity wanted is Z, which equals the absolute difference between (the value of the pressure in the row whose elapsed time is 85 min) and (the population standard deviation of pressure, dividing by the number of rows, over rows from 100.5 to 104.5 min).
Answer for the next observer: 16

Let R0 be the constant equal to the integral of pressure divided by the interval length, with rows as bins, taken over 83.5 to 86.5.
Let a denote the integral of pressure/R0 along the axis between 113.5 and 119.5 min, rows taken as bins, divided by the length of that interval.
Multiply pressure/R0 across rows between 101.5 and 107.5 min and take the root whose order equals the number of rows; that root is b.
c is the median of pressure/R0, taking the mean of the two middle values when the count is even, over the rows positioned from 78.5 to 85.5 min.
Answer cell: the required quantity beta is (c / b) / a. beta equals 0.73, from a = 1.099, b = 1.24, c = 0.99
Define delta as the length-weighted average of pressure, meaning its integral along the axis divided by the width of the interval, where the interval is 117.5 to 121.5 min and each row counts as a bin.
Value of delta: 18.6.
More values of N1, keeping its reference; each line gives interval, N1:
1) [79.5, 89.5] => 82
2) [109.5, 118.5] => 112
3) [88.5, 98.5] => 93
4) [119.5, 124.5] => 124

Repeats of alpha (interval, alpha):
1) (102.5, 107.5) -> -0.1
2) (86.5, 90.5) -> 0.0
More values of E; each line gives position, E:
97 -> 19.4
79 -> 16.7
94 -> 18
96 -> 18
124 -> 17.7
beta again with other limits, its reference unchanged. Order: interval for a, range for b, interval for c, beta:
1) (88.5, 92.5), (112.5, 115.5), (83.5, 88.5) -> 0.89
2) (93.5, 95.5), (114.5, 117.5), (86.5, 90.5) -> 0.88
